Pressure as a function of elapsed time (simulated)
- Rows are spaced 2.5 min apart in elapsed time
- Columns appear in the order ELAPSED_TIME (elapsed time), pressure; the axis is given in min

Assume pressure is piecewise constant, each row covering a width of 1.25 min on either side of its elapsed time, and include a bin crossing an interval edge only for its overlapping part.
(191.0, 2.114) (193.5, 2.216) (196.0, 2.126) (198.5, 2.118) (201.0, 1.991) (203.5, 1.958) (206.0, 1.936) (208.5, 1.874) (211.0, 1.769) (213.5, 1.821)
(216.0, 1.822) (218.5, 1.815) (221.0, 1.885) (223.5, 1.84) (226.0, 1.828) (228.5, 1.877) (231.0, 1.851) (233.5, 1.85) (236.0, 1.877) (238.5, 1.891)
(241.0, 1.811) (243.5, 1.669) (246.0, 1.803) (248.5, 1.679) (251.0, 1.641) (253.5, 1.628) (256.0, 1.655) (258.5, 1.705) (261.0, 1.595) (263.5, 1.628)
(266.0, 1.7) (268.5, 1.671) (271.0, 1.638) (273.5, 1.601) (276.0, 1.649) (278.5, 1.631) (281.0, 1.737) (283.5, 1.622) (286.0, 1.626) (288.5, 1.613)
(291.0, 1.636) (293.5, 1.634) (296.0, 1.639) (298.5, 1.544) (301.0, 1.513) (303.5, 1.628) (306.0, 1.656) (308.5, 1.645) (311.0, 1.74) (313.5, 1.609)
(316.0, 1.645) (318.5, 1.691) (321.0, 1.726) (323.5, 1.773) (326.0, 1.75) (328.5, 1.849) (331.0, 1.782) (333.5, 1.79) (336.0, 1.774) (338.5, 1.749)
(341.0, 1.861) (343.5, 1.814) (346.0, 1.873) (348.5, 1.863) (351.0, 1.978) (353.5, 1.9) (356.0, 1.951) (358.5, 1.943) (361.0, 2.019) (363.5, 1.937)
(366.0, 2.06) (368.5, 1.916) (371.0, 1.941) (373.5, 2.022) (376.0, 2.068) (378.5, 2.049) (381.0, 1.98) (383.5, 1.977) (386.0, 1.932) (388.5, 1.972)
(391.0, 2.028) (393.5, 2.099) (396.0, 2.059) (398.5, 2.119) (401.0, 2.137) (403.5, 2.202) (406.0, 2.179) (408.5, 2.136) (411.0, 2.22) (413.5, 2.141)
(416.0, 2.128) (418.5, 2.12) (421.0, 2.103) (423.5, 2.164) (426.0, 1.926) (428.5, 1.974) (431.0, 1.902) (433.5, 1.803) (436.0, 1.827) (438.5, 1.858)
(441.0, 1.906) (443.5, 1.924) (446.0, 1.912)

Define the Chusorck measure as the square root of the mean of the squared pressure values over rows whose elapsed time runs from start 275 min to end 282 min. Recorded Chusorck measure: 1.67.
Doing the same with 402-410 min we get 2.17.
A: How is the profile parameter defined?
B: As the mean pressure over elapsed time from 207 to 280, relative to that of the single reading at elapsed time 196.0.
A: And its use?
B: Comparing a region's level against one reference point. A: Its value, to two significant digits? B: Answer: 0.82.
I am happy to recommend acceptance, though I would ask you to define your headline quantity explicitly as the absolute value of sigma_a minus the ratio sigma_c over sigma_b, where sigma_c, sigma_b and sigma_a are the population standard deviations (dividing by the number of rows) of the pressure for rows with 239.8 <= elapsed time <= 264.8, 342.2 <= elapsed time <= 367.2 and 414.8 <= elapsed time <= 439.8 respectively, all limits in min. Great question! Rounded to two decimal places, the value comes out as 0.85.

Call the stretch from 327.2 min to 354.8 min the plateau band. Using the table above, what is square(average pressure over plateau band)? 3.4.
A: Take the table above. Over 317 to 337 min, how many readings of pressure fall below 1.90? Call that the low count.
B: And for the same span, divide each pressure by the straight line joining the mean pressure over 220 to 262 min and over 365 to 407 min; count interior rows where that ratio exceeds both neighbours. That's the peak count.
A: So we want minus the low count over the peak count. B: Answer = -2.67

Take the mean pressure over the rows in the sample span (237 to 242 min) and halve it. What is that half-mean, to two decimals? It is 0.93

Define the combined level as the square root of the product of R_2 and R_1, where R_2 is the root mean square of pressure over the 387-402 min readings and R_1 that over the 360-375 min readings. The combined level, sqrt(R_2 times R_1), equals 2.03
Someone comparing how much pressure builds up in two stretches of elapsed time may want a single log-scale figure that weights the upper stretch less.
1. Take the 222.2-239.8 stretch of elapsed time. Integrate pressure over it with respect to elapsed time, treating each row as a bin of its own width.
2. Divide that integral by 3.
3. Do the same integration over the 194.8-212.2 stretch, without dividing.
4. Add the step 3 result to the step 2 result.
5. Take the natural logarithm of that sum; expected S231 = 3.81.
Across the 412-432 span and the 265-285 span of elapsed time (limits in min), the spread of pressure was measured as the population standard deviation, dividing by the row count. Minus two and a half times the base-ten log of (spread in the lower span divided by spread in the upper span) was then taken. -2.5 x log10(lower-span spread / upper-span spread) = 0.9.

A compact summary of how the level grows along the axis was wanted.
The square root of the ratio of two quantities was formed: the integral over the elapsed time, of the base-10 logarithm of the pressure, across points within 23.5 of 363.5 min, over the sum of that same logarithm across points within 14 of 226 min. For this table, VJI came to 2.2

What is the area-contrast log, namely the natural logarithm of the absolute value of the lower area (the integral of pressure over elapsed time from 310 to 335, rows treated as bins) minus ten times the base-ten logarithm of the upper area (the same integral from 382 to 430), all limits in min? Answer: 3.2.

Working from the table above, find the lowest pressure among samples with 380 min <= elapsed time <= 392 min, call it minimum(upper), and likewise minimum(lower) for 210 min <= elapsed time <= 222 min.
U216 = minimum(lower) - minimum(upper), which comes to -0.16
